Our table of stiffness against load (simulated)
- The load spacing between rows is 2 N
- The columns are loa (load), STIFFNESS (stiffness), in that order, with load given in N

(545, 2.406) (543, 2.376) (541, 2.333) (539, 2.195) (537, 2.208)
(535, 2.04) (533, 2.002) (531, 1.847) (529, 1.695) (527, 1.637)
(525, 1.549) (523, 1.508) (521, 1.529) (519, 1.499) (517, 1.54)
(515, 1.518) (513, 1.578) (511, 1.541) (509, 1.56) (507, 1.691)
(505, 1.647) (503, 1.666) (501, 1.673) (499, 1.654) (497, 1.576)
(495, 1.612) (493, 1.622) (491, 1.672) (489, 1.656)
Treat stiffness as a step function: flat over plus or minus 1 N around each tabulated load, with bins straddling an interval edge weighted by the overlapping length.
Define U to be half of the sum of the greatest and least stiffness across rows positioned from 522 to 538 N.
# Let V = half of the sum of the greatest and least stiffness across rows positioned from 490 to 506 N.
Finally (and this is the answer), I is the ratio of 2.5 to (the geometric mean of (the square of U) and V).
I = 1.06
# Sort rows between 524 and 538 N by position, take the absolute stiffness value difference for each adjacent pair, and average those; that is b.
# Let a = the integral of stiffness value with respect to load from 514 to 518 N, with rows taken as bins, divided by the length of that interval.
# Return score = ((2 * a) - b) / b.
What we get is 27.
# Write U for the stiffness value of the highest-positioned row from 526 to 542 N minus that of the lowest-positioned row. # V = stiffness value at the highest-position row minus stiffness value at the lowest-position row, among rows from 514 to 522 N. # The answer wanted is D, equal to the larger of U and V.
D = 0.70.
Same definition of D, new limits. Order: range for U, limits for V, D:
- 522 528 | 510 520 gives 0.13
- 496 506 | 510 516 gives 0.07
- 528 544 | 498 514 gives 0.68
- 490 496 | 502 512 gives -0.06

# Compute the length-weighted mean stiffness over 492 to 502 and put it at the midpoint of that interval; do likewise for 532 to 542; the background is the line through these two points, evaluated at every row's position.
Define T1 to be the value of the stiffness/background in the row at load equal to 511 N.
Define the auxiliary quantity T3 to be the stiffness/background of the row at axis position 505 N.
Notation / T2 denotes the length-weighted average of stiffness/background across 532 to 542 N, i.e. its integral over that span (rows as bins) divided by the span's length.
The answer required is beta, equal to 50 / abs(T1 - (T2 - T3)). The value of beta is 62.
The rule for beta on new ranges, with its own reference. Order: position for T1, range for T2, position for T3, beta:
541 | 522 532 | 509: 45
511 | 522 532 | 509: 55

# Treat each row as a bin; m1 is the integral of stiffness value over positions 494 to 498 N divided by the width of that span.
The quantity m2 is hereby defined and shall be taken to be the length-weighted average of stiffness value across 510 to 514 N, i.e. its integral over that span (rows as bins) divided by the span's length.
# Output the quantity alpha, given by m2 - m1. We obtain 0.0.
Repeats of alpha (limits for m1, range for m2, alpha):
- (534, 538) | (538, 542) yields 0.1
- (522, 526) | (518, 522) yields 0.0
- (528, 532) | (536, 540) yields 0.4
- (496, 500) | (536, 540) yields 0.6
